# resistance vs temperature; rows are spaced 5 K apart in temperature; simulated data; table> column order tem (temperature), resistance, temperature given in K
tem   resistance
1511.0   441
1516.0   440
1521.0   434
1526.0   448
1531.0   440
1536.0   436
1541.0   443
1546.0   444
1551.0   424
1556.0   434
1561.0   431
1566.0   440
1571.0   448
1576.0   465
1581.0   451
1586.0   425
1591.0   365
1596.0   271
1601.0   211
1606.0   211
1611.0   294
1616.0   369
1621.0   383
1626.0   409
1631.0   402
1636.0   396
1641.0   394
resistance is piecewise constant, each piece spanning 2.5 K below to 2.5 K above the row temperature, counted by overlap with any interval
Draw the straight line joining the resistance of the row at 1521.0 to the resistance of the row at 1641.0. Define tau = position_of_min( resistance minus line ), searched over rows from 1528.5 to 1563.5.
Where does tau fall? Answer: 1551.0 K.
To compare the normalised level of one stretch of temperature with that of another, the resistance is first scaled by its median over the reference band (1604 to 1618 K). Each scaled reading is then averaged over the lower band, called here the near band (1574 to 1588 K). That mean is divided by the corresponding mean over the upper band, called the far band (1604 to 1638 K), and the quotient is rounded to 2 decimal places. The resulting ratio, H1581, 1.27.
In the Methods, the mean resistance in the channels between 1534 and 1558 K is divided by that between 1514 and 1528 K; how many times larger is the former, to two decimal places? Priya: 0.99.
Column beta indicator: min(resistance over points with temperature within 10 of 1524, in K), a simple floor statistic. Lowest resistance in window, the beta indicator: 434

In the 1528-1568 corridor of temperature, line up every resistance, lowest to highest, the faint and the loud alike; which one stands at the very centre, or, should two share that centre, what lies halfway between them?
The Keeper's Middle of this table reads 438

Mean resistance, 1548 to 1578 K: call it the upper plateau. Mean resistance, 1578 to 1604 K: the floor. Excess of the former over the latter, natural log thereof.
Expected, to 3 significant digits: 4.56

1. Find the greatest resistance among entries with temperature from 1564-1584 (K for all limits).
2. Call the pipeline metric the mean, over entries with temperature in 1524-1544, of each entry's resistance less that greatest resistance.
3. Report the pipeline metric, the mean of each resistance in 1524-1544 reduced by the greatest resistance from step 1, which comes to -23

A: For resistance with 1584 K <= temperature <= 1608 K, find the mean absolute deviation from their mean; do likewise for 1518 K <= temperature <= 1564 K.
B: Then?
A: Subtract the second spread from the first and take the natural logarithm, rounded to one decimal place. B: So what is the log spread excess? 4.3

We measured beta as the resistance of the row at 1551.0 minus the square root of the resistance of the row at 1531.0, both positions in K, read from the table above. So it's 403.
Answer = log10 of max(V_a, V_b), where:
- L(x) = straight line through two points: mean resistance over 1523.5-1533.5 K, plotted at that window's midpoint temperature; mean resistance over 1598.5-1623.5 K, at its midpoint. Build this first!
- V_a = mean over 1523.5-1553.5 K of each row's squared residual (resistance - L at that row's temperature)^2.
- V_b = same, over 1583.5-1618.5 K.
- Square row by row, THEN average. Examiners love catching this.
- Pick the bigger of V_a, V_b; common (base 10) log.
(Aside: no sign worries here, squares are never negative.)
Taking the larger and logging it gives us 3.72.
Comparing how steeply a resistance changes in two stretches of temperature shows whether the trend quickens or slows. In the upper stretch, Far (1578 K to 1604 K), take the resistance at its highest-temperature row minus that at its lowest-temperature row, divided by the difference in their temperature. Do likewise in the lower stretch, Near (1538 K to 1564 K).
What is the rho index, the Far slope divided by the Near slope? 20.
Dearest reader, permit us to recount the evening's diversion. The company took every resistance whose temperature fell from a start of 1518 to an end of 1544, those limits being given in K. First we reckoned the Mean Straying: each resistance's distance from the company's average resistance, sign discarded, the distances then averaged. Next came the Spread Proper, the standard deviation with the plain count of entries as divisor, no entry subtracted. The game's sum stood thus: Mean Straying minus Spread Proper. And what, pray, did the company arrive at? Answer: -1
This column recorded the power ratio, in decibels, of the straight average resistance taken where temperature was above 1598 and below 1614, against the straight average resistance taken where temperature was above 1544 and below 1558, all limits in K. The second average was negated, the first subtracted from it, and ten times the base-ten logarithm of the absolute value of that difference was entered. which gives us 28.3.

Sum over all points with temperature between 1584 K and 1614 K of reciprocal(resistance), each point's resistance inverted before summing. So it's 0.0217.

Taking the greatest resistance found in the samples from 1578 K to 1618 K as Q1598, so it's 451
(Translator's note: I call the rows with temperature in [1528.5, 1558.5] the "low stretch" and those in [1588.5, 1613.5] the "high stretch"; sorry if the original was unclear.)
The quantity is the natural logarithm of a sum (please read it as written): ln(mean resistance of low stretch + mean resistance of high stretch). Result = 6.56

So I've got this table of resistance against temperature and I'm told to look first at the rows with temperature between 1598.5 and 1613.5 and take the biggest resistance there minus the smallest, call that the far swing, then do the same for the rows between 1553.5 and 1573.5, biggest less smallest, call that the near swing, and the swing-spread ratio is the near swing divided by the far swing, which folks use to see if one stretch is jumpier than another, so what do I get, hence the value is 0.20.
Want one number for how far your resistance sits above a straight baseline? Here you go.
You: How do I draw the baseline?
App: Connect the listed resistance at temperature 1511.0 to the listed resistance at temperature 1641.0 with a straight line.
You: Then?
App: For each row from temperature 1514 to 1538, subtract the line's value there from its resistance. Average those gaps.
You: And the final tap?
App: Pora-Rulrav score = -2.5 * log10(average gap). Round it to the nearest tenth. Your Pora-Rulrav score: -1.5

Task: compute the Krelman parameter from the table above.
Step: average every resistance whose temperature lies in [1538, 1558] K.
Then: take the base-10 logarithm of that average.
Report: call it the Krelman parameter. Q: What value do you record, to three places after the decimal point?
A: 2.640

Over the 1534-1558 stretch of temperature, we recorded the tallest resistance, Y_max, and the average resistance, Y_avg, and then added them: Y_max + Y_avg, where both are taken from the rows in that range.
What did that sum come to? 880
